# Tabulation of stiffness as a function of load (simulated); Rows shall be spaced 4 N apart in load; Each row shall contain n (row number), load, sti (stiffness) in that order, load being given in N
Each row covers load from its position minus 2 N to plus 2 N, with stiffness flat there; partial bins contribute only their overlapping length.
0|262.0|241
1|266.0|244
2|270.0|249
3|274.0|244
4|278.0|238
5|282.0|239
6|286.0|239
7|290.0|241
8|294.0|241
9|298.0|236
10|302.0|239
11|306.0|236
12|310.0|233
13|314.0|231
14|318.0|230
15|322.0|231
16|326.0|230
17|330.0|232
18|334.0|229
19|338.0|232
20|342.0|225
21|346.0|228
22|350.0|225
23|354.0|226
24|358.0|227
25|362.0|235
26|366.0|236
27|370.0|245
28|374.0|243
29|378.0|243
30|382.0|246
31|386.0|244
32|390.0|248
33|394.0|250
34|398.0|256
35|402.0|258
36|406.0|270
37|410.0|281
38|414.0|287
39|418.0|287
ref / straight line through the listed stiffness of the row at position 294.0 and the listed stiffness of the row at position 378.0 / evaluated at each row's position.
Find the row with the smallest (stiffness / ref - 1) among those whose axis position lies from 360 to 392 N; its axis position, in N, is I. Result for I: 362.0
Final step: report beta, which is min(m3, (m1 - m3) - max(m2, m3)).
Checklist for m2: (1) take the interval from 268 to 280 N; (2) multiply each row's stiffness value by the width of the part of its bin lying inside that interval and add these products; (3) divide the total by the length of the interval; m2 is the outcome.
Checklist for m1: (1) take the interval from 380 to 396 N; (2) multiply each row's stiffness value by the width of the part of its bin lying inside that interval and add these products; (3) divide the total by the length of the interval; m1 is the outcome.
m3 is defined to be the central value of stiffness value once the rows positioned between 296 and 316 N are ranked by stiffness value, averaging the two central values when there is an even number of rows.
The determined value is -233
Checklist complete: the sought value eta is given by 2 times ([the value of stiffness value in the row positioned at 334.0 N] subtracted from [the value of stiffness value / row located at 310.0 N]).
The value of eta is 8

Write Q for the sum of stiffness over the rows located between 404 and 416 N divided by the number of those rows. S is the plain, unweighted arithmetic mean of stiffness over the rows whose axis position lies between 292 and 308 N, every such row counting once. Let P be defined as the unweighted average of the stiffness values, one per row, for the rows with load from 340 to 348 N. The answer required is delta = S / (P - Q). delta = -5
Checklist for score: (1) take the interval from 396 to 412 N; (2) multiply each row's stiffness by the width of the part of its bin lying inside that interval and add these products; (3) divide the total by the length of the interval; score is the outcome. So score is 266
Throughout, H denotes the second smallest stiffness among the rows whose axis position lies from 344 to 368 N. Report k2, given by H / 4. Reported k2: 56.5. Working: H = 226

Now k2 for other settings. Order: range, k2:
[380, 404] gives 61.5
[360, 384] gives 59.0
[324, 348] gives 57.0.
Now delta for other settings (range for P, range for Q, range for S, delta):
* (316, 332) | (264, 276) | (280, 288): -16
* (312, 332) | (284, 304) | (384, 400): -30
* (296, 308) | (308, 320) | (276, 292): 42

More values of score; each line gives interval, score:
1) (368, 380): 244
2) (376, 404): 249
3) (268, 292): 242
